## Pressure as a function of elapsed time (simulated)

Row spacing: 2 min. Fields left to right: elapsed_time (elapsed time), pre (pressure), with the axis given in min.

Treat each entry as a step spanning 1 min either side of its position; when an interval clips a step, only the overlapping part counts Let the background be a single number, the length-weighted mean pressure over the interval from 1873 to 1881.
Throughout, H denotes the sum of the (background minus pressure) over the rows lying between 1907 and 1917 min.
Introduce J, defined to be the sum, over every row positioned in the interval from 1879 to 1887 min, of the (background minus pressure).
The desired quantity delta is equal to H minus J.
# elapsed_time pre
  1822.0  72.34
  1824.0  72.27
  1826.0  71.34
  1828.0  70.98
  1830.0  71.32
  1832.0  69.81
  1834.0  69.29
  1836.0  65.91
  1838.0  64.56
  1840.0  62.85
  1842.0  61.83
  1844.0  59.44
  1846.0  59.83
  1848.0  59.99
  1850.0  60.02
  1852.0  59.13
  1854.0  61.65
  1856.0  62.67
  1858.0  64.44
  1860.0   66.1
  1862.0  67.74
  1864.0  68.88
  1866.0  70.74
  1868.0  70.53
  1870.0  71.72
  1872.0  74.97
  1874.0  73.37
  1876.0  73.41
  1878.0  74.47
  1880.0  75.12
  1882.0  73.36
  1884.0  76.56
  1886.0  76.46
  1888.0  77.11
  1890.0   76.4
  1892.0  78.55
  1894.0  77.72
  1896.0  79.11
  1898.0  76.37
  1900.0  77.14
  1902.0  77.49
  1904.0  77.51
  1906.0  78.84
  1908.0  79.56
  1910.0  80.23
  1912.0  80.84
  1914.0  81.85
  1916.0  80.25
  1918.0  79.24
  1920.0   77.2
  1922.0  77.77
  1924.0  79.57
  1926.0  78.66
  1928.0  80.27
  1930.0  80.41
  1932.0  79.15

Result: -27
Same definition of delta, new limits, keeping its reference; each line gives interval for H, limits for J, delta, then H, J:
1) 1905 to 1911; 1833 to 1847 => -91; -16.4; 75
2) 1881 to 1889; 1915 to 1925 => 16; -7.1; -24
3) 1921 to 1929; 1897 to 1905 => -8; -19.9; -12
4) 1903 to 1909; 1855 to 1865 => -54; -13.6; 41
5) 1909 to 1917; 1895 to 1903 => -13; -26.8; -14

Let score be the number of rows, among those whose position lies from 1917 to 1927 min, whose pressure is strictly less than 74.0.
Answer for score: 0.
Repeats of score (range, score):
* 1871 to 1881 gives 2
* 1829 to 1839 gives 5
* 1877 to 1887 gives 1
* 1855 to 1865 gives 5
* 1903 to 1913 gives 0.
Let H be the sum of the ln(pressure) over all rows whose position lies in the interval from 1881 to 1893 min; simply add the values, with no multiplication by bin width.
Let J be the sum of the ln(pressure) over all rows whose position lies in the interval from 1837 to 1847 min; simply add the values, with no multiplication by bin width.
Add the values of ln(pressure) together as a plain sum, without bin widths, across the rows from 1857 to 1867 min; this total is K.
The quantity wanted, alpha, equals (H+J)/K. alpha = 2.2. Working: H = 26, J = 21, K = 21.1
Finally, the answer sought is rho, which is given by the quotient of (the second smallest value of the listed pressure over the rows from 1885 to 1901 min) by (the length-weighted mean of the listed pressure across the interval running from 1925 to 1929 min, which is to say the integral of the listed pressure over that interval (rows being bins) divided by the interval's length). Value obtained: 1.0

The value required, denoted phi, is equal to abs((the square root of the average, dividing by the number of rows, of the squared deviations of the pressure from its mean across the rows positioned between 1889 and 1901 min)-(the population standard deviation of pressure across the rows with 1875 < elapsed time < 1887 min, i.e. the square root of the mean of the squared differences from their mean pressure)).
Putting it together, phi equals 0.3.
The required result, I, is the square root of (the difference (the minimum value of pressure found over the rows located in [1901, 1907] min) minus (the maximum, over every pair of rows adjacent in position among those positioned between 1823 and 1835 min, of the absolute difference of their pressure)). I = 8.72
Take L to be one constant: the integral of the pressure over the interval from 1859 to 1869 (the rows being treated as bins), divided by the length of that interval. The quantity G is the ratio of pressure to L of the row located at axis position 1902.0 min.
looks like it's 1.13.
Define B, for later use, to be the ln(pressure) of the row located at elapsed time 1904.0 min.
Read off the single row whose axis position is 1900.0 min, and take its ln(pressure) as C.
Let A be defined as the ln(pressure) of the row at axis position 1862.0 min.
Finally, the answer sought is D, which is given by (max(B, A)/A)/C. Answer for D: 0.237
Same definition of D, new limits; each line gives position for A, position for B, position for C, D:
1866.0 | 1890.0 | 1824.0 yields 0.238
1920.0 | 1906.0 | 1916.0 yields 0.229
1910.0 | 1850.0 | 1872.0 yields 0.232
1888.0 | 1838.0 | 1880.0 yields 0.232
